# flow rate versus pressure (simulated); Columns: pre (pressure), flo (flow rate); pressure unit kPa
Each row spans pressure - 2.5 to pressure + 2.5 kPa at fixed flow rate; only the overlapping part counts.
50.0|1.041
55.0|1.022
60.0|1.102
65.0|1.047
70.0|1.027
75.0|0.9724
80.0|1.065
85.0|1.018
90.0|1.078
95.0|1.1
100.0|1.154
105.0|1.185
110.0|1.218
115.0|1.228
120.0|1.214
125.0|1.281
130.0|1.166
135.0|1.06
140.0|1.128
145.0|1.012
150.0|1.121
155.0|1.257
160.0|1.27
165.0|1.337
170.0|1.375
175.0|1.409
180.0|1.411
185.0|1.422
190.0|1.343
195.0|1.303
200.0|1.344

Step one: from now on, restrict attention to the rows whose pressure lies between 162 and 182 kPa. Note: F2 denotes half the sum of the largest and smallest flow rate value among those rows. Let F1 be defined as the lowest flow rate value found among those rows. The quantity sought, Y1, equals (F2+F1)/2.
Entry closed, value 1.36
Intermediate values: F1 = 1.337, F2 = 1.37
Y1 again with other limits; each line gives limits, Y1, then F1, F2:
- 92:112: 1.13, 1.1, 1.16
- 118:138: 1.12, 1.06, 1.17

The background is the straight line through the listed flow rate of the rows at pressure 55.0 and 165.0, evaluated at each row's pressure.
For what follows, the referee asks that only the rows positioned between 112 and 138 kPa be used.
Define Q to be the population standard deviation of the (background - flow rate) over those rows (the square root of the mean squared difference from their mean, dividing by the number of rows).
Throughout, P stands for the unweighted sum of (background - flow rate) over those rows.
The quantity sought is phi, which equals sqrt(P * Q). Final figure 0.12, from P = 0.163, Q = 0.09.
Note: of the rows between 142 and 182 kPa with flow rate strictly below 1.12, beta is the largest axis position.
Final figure 145.0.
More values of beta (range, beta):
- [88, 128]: 95.0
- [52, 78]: 75.0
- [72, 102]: 95.0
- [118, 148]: 145.0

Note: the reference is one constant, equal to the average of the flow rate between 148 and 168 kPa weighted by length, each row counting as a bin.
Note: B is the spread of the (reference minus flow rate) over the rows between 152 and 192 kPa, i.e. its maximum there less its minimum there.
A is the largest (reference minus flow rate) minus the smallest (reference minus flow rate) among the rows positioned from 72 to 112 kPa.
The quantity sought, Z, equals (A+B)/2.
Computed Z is 0.21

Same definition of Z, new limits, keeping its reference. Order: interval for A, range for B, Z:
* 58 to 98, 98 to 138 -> 0.18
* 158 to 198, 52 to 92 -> 0.14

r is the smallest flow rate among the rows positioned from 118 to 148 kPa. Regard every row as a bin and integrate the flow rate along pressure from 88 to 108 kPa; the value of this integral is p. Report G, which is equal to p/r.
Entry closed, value 22.4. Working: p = 23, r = 1.012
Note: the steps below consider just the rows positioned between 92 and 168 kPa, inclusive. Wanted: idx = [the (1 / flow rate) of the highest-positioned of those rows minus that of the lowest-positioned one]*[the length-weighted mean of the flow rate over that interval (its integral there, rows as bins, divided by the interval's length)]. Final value -0.191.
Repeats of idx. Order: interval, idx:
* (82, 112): -0.181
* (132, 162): -0.178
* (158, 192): -0.059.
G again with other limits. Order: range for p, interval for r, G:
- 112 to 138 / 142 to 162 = 30.6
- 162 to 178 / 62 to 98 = 22.6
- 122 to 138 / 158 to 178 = 14.7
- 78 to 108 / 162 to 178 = 24.7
